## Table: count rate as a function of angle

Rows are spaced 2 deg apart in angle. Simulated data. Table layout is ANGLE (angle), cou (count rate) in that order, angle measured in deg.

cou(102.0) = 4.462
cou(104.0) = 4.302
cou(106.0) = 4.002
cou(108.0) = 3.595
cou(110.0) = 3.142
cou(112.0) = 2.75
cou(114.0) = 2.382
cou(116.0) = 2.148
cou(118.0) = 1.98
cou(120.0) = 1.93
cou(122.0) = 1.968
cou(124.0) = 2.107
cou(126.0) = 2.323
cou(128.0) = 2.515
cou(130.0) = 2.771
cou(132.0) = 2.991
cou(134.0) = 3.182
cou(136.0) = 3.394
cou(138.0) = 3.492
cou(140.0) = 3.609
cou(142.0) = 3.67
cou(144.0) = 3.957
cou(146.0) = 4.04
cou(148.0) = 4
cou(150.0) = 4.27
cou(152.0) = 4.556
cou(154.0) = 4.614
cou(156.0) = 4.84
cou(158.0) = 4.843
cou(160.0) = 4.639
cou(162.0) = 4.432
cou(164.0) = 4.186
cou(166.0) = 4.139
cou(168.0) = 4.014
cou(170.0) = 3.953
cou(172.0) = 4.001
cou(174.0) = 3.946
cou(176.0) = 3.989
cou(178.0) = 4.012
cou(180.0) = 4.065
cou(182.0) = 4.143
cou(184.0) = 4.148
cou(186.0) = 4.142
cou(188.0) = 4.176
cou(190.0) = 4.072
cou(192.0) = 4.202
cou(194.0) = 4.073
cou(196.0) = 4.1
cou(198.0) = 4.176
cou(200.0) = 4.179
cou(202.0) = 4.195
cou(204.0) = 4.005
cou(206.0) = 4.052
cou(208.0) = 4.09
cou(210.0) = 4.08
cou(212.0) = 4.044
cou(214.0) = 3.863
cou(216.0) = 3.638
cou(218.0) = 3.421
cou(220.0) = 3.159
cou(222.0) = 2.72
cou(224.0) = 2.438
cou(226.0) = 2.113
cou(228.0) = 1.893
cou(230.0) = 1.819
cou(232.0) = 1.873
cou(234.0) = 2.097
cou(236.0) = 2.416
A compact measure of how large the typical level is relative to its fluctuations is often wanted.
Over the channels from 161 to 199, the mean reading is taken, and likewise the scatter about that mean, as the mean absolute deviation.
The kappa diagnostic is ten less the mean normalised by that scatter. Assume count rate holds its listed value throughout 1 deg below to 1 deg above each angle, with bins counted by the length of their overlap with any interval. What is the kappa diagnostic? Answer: -38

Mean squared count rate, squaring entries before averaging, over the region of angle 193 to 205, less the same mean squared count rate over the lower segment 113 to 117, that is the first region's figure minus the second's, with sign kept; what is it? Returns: 12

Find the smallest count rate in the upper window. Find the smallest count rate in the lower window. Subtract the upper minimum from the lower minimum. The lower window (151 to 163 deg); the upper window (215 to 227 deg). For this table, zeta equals 2.3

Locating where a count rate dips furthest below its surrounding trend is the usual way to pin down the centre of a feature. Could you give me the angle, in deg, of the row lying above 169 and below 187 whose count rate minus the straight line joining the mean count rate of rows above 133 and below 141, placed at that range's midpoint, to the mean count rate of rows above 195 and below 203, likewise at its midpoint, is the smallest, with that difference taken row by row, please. 174.0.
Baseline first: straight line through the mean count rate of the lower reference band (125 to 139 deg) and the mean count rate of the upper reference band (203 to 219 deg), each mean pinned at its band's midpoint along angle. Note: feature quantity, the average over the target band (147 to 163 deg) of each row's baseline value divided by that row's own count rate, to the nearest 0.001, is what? 0.716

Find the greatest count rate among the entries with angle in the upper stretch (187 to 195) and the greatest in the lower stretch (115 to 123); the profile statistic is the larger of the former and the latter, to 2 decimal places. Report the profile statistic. 4.20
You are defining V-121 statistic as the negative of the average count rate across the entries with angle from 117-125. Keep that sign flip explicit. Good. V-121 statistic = -2.0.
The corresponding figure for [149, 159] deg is -4.6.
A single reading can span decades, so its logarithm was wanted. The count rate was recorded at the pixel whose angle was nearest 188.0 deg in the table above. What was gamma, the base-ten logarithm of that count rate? 0.621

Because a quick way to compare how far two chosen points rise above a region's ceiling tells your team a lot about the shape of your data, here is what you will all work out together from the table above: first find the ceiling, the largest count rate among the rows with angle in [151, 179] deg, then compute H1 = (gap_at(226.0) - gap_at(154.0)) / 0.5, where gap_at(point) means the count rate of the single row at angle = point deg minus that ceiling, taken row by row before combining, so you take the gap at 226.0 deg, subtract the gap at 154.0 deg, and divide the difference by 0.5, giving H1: -5.0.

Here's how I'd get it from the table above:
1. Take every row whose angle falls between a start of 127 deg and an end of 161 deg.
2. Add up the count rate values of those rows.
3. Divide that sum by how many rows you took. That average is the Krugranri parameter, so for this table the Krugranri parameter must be 3.85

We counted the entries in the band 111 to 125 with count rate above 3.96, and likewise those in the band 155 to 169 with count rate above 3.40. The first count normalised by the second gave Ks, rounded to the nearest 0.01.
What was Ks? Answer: 0.00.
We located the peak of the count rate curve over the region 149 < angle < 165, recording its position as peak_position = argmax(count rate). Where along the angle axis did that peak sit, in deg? 158.0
